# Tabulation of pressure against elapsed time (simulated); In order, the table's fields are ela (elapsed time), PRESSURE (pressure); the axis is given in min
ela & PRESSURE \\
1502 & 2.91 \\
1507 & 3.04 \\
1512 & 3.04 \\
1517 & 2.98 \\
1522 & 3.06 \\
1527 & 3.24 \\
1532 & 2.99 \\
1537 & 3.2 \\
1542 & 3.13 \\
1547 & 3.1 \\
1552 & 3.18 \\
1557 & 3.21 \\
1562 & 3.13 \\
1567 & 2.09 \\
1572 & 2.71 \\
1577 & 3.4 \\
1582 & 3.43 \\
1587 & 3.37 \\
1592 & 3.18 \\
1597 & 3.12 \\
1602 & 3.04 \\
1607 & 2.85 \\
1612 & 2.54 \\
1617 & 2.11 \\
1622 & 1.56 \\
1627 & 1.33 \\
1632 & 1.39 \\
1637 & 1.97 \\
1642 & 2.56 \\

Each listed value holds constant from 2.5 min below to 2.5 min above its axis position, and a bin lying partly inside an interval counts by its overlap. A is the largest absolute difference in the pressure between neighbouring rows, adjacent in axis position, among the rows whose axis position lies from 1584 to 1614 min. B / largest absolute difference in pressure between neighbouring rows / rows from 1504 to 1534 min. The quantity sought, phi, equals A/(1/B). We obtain 0.08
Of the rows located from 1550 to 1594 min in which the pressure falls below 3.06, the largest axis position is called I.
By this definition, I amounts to 1572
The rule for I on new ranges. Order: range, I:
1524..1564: 1532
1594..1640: 1637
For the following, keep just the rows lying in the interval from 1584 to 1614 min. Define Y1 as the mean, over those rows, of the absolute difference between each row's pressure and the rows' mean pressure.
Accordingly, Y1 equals 0.21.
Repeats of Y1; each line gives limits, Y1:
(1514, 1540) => 0.10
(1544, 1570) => 0.34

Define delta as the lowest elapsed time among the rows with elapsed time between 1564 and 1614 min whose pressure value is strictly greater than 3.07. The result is 1577 min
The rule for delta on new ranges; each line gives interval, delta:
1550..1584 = 1552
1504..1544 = 1527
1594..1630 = 1597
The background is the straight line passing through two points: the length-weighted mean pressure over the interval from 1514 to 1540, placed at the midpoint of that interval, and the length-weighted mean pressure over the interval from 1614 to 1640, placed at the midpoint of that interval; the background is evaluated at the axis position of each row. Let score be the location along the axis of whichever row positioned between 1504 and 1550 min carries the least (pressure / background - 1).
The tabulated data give 1507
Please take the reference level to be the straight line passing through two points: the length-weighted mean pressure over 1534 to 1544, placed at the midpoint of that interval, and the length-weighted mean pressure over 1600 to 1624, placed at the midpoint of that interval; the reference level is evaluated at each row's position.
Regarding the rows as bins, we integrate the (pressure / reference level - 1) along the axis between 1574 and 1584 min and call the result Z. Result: 2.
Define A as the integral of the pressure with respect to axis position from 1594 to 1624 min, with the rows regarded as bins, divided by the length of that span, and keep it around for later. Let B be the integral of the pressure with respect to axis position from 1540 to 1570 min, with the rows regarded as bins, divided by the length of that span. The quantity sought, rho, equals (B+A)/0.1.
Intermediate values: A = 2.56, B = 2.97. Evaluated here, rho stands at 55.3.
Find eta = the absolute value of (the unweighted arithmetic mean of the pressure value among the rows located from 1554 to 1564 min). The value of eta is 3.17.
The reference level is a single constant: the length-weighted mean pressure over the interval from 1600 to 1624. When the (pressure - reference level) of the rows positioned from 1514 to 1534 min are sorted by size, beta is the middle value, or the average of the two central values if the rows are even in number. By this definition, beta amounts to 0.60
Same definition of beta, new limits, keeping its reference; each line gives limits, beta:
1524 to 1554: 0.73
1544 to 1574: 0.69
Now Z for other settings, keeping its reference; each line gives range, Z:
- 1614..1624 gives -2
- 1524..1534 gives 0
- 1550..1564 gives 1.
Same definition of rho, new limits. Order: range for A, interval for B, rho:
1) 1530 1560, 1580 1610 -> 62.9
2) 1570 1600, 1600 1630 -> 54.2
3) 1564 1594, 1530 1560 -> 61.7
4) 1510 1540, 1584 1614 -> 61.2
